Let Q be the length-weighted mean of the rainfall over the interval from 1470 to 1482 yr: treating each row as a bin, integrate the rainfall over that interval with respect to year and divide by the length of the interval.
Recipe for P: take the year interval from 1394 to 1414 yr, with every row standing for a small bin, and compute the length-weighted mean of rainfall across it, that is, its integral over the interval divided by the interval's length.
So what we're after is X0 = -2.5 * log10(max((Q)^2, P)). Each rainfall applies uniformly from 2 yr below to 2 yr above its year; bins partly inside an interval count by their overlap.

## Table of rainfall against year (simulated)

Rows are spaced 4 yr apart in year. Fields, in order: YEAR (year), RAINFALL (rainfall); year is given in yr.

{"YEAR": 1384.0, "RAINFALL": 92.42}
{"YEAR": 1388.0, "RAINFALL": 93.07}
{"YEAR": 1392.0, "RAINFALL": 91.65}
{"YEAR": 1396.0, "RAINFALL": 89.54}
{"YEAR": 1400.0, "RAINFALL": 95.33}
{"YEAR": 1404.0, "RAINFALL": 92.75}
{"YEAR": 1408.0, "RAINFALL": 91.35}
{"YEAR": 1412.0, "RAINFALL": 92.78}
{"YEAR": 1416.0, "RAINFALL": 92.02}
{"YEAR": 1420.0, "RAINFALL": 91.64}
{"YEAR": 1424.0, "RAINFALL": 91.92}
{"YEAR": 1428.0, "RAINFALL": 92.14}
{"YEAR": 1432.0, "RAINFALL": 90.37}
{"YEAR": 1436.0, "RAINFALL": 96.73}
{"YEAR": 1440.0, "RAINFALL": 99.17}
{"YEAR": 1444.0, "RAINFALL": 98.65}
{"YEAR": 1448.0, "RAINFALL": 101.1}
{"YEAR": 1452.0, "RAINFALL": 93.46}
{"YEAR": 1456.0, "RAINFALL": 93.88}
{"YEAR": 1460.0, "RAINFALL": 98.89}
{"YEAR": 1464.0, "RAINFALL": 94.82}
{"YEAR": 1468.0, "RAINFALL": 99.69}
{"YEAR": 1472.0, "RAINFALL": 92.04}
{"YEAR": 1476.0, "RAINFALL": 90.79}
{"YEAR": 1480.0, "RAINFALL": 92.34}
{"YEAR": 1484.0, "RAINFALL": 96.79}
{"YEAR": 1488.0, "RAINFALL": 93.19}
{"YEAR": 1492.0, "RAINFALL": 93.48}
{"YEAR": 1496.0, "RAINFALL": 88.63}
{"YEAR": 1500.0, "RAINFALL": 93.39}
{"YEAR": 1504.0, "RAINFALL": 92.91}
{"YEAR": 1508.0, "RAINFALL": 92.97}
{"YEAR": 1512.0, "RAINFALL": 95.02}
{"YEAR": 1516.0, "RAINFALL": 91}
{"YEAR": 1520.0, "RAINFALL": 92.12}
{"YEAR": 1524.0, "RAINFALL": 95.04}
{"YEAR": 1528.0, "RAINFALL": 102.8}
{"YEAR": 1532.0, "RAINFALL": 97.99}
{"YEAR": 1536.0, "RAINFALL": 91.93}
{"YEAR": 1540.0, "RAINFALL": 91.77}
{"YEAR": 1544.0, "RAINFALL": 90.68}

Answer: -9.81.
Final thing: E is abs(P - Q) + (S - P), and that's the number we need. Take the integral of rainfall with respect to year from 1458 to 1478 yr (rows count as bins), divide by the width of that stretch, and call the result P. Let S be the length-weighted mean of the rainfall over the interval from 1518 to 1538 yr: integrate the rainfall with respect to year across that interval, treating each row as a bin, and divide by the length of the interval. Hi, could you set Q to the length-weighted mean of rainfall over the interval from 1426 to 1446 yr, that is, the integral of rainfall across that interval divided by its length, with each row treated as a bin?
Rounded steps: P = 95.2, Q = 95.4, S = 96.0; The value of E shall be 0.9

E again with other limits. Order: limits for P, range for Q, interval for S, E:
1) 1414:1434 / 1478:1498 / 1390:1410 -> 1.8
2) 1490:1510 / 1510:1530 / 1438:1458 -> 7.9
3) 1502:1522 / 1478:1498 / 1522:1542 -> 3.2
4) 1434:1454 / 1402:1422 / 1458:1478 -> 3.1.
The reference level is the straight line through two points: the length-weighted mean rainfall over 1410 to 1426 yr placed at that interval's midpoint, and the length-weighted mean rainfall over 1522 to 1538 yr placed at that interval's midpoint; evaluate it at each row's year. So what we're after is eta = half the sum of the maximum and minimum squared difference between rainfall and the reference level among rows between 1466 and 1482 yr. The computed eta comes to 18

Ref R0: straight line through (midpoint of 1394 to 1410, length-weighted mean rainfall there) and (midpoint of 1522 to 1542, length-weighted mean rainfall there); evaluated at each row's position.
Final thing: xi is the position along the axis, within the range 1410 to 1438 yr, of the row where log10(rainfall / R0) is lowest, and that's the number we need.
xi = 1432.0 yr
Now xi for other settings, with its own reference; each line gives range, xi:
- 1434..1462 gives 1452.0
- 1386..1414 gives 1396.0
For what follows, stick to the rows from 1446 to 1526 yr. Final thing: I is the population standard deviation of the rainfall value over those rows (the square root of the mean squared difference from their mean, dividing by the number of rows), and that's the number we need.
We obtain 3.0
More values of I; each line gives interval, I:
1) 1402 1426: 0.5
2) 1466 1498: 3.2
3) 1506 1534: 3.7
